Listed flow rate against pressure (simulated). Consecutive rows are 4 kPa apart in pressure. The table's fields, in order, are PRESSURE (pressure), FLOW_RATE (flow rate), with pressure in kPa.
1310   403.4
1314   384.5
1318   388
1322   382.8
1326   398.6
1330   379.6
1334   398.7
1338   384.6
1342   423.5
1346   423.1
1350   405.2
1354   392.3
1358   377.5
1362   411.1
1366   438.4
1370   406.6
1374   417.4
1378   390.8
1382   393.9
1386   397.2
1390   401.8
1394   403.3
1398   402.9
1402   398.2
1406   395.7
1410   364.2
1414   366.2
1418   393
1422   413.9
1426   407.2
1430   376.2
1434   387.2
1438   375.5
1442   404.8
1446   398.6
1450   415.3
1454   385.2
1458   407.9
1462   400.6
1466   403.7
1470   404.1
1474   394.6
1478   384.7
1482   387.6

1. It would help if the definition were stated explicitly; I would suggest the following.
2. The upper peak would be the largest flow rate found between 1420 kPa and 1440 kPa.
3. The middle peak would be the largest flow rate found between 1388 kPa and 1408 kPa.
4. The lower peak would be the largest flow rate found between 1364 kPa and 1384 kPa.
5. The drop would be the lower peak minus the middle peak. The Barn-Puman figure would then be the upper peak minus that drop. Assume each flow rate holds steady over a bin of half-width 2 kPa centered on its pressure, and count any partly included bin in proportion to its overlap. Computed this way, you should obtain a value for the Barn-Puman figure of 379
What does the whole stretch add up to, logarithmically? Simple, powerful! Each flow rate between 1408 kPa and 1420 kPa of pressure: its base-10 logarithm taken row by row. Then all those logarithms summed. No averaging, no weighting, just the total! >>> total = 7.72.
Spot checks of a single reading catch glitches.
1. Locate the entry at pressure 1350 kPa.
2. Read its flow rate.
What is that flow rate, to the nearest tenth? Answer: 405.2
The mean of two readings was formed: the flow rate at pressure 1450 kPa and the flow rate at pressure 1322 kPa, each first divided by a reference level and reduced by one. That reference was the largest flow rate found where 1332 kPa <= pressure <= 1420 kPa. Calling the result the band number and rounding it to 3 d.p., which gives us -0.090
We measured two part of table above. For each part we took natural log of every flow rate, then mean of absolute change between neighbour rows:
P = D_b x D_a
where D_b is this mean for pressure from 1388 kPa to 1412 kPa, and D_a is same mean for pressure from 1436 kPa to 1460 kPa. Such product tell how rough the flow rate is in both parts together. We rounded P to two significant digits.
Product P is 0.0011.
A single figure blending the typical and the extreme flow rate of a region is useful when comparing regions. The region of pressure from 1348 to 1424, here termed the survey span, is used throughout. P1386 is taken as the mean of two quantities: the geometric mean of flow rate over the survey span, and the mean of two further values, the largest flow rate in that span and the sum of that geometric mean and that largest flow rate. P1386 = 518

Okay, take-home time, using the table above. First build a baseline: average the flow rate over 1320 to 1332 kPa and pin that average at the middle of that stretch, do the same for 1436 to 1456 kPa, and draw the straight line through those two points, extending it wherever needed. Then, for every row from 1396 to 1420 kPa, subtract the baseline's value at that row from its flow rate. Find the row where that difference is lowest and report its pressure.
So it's 1410 kPa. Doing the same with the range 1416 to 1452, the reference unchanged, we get 1438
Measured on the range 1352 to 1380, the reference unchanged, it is 1358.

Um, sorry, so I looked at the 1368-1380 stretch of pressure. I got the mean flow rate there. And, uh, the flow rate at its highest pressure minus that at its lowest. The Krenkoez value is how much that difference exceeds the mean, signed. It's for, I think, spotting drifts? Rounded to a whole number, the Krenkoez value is -421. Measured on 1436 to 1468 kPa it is -371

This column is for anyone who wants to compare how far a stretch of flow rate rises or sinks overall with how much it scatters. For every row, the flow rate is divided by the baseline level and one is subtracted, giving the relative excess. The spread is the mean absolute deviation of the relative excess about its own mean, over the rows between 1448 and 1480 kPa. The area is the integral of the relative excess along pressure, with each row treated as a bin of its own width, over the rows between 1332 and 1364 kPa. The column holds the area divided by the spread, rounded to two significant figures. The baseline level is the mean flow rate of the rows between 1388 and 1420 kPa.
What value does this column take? 43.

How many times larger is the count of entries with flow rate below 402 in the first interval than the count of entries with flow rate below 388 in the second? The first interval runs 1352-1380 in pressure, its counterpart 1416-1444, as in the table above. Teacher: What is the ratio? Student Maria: 1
